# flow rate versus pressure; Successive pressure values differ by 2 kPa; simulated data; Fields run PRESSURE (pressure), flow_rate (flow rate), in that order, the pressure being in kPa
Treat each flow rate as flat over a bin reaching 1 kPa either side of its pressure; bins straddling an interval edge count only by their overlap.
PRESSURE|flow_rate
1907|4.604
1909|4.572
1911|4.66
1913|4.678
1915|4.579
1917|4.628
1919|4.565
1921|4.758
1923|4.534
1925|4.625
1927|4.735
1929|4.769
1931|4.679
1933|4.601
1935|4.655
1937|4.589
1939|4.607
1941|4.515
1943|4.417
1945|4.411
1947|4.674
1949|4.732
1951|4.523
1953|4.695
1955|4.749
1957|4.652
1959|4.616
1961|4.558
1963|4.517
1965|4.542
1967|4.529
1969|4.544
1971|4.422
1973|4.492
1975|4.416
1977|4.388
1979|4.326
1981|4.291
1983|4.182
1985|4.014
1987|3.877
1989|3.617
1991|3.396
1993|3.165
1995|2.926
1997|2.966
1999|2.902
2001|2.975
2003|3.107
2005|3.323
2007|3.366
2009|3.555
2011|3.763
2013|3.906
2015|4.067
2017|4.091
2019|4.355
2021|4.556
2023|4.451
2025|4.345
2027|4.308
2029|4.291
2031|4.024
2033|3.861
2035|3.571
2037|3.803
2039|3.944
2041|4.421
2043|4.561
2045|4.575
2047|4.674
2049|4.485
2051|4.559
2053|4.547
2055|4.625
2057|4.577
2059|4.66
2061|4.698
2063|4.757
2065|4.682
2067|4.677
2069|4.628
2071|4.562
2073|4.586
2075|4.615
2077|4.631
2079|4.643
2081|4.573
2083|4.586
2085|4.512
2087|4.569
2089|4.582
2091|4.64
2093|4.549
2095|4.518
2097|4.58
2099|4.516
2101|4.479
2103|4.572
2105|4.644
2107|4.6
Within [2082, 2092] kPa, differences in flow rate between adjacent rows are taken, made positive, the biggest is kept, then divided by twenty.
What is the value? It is 0.004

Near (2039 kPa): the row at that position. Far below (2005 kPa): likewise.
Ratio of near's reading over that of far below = 1.19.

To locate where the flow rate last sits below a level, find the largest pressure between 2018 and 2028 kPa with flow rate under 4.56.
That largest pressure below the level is 2027 kPa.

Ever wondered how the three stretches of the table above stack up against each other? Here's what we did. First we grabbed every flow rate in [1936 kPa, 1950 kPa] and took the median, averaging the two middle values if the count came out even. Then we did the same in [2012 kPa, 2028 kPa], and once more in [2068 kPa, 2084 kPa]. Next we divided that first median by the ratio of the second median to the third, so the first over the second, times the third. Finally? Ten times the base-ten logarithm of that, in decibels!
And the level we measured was 6.88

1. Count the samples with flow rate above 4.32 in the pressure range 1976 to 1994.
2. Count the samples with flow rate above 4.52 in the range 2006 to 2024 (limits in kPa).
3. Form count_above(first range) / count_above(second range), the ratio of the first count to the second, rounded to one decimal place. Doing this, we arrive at 2.0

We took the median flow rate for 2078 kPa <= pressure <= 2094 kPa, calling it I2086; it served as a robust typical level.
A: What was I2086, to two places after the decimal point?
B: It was 4.58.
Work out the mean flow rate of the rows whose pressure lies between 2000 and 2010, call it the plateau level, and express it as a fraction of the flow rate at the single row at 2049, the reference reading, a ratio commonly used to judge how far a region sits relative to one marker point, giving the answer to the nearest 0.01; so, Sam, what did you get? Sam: 0.73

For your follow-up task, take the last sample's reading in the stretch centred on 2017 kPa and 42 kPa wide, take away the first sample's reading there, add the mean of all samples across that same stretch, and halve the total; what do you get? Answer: 2.31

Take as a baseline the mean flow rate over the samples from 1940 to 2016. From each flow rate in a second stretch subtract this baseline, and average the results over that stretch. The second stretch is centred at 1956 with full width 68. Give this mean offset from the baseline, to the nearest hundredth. 0.43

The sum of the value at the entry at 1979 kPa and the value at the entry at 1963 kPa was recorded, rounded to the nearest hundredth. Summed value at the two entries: 8.84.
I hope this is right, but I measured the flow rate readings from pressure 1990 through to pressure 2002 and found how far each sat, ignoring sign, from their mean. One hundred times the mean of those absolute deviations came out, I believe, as 15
